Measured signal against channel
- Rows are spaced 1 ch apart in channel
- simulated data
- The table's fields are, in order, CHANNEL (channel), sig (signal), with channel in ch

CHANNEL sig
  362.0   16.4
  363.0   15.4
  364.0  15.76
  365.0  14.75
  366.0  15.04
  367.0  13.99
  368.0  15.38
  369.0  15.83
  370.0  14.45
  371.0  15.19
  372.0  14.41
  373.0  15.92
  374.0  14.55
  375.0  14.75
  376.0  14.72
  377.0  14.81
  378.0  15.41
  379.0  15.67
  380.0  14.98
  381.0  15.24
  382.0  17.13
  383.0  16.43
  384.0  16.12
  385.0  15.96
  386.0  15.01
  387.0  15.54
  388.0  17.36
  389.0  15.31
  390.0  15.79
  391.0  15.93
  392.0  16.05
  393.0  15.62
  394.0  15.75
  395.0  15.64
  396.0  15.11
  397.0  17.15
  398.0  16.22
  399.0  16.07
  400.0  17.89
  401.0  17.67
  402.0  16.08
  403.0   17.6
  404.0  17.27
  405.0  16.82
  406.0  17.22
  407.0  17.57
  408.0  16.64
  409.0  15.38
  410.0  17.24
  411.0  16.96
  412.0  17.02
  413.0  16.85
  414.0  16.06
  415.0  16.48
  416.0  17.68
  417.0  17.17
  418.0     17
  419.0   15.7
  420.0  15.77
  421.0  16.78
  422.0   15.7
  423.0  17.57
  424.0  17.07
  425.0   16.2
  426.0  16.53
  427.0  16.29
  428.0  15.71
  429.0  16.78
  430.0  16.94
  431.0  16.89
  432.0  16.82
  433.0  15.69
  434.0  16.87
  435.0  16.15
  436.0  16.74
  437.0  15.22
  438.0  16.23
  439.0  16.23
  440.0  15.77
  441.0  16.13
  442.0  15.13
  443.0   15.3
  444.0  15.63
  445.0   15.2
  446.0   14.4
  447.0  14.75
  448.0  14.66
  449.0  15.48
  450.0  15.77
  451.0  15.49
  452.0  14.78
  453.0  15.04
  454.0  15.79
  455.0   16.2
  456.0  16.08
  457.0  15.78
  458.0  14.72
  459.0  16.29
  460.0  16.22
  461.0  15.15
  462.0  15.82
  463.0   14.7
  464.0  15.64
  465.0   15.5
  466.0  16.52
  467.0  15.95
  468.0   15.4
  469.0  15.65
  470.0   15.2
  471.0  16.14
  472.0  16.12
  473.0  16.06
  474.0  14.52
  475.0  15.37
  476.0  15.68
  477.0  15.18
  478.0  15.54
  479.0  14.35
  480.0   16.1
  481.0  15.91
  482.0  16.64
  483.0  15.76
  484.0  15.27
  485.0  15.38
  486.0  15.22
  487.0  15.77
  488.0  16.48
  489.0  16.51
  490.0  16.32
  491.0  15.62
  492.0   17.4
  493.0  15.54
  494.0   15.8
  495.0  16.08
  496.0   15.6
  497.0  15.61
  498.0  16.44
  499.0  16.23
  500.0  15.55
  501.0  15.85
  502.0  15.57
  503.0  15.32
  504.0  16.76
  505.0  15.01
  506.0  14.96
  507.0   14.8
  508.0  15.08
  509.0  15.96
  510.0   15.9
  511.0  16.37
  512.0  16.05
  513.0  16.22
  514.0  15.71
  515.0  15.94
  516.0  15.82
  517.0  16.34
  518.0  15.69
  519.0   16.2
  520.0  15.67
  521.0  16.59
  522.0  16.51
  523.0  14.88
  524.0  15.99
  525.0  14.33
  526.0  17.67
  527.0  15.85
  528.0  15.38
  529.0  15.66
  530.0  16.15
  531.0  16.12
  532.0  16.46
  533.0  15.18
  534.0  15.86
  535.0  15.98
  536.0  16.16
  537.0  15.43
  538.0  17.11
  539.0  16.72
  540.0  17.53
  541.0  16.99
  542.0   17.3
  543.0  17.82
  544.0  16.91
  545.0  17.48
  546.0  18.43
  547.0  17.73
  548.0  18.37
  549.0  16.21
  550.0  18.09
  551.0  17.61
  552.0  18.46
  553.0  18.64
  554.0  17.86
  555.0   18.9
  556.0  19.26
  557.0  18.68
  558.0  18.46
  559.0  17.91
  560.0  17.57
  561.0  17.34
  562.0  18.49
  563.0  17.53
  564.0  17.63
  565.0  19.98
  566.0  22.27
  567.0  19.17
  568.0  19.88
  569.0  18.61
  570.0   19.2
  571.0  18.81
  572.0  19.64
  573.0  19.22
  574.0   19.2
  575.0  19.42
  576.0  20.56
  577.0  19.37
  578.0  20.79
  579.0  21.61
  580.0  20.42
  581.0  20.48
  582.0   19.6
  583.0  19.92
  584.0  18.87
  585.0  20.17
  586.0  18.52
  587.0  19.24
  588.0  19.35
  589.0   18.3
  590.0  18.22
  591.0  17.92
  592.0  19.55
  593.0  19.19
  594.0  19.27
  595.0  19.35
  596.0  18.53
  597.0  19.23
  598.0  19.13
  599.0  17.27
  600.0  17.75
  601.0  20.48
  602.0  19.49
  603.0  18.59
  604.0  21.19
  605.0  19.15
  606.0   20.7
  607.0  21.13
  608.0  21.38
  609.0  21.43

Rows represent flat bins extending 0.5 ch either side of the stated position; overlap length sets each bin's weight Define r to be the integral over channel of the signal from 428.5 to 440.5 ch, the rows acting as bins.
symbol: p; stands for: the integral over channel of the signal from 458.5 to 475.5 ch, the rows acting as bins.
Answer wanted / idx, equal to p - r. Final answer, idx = 70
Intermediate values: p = 266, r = 196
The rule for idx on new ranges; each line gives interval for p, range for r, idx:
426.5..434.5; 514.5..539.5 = -268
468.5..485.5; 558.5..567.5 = 97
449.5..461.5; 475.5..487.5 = 1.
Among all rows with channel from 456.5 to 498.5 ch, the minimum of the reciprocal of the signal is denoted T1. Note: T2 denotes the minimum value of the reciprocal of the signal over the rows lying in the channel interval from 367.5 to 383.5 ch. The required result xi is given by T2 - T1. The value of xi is 0.001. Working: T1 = 0.057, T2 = 0.0584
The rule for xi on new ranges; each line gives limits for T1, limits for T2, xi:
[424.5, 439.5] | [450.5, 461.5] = 0.002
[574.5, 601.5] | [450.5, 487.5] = 0.014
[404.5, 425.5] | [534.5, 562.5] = -0.005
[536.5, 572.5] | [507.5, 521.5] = 0.015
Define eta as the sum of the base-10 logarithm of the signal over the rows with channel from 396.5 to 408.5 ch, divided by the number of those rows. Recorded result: 1.23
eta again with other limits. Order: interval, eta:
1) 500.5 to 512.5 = 1.19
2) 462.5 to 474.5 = 1.19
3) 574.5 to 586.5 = 1.30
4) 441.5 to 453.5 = 1.18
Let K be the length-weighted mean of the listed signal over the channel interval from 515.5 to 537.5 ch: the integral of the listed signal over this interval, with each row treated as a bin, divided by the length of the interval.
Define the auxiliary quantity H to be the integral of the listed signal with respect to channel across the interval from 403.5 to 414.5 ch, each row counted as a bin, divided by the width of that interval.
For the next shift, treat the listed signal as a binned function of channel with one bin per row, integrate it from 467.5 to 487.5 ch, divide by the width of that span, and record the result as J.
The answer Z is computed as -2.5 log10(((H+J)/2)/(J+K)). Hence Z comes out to 0.72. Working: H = 16.8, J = 15.6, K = 15.9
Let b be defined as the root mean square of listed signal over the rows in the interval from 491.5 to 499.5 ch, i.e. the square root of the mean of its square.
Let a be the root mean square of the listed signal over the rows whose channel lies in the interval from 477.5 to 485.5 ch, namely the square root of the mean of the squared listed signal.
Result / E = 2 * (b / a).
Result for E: 2.06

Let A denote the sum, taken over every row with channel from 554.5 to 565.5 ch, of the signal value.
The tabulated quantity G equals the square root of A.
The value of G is 14.2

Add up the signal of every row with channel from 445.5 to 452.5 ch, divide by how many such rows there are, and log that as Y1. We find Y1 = 15.0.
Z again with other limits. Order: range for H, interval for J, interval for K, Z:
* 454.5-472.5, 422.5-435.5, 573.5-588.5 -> 0.88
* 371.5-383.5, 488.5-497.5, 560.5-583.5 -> 0.89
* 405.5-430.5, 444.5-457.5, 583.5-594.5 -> 0.83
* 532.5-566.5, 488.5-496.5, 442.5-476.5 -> 0.68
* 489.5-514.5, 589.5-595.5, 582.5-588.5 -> 0.86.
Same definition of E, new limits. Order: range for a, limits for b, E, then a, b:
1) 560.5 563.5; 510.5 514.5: 1.81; 17.8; 16.1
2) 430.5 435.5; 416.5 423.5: 2.01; 16.5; 16.5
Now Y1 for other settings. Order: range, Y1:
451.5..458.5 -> 15.5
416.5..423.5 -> 16.5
